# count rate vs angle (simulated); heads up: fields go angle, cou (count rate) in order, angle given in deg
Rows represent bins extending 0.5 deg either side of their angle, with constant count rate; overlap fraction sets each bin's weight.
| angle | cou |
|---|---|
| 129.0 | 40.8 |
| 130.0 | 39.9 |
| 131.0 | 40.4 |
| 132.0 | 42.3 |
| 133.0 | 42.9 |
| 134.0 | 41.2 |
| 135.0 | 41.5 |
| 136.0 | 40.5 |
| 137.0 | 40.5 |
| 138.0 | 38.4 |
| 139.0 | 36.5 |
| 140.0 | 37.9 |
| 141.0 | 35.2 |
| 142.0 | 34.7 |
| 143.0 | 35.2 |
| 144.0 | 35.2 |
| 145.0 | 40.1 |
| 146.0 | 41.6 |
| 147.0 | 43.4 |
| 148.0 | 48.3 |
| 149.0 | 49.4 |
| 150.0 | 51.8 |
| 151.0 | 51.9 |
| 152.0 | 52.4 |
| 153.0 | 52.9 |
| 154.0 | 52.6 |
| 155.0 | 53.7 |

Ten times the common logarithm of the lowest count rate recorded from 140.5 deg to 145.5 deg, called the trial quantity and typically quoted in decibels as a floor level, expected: 15.4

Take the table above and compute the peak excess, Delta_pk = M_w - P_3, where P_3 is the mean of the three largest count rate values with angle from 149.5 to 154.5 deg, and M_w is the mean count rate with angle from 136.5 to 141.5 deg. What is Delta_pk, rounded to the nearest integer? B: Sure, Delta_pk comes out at -15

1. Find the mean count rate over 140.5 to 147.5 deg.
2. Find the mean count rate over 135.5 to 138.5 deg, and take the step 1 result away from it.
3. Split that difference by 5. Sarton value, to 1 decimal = 0.4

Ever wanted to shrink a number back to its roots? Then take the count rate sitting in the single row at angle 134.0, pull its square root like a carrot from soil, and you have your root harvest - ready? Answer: 6.42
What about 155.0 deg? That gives 7.33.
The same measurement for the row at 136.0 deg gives 6.36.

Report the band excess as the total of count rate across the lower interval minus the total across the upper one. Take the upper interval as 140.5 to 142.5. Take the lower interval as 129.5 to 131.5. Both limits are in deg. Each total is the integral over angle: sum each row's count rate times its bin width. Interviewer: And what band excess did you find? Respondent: 10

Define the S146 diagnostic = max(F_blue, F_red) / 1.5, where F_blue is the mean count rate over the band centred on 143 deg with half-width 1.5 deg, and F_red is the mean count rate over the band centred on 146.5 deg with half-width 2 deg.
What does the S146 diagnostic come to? 28.9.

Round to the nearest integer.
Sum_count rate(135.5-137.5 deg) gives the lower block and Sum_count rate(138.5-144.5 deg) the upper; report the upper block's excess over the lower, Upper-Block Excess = 134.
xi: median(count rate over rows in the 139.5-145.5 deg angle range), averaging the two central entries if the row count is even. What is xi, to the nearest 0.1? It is 35.2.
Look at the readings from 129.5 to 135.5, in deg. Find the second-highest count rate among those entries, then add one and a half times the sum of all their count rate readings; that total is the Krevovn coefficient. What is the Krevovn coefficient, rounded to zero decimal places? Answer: 415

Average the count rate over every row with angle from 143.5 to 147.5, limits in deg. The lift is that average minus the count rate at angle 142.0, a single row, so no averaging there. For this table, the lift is 5.4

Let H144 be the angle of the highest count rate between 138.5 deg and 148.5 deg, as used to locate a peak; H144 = 148.0 deg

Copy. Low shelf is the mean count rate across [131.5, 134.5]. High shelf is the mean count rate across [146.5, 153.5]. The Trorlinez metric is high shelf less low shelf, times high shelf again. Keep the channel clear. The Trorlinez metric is 394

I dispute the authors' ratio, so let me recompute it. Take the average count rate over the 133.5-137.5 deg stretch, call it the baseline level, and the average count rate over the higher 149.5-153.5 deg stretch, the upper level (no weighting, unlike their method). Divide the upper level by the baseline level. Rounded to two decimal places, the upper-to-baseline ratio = 1.28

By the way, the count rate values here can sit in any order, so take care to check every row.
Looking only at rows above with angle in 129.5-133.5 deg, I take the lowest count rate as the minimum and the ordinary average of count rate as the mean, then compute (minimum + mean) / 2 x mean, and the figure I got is 1681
